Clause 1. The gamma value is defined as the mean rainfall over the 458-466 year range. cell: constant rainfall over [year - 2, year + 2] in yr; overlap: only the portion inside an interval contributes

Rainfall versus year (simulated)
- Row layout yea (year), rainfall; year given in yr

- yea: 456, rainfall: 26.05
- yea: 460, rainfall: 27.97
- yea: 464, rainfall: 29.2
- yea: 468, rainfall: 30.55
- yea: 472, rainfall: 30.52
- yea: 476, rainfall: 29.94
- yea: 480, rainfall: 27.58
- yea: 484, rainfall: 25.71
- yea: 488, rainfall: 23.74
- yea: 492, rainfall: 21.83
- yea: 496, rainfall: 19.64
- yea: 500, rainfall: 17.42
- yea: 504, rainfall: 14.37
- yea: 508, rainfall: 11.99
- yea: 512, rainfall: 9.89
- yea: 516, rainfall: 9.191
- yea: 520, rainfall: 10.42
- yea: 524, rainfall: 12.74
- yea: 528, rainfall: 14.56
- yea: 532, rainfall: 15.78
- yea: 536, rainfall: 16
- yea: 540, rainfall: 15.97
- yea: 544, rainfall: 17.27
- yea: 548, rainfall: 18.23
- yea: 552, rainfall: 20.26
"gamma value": 29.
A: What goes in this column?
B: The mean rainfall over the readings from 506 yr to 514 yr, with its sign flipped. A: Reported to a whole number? -11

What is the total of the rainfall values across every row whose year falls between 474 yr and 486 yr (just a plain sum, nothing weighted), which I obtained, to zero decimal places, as 83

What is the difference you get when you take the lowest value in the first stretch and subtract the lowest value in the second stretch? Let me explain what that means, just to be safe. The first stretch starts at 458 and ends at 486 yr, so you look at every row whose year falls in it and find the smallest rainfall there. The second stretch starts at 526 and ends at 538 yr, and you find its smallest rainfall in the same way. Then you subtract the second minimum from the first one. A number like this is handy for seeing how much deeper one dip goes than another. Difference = 11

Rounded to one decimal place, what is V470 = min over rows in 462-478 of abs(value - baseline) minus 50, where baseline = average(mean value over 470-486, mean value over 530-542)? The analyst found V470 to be -43.0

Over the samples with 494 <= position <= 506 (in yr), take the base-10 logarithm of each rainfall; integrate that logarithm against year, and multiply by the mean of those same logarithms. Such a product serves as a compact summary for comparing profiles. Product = 18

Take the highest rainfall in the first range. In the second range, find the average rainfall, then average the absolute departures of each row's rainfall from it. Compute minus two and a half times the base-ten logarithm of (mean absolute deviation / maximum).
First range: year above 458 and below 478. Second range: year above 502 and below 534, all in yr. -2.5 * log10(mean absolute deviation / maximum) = 2.96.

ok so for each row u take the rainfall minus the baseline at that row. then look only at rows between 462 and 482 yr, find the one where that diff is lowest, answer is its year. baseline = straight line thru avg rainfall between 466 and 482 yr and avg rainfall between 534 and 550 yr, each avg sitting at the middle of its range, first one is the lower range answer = 464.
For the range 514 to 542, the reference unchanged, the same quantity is 516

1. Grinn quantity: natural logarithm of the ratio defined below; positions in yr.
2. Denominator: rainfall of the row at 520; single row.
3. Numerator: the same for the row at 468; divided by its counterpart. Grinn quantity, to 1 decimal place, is 1.1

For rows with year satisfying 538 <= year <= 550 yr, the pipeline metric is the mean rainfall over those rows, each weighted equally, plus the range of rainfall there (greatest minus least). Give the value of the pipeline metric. 19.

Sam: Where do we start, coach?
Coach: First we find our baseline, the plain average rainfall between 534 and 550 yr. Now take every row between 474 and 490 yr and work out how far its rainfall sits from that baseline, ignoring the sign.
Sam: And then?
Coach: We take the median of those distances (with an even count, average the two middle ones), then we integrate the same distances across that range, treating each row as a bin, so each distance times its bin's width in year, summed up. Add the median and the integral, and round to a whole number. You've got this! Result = 168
